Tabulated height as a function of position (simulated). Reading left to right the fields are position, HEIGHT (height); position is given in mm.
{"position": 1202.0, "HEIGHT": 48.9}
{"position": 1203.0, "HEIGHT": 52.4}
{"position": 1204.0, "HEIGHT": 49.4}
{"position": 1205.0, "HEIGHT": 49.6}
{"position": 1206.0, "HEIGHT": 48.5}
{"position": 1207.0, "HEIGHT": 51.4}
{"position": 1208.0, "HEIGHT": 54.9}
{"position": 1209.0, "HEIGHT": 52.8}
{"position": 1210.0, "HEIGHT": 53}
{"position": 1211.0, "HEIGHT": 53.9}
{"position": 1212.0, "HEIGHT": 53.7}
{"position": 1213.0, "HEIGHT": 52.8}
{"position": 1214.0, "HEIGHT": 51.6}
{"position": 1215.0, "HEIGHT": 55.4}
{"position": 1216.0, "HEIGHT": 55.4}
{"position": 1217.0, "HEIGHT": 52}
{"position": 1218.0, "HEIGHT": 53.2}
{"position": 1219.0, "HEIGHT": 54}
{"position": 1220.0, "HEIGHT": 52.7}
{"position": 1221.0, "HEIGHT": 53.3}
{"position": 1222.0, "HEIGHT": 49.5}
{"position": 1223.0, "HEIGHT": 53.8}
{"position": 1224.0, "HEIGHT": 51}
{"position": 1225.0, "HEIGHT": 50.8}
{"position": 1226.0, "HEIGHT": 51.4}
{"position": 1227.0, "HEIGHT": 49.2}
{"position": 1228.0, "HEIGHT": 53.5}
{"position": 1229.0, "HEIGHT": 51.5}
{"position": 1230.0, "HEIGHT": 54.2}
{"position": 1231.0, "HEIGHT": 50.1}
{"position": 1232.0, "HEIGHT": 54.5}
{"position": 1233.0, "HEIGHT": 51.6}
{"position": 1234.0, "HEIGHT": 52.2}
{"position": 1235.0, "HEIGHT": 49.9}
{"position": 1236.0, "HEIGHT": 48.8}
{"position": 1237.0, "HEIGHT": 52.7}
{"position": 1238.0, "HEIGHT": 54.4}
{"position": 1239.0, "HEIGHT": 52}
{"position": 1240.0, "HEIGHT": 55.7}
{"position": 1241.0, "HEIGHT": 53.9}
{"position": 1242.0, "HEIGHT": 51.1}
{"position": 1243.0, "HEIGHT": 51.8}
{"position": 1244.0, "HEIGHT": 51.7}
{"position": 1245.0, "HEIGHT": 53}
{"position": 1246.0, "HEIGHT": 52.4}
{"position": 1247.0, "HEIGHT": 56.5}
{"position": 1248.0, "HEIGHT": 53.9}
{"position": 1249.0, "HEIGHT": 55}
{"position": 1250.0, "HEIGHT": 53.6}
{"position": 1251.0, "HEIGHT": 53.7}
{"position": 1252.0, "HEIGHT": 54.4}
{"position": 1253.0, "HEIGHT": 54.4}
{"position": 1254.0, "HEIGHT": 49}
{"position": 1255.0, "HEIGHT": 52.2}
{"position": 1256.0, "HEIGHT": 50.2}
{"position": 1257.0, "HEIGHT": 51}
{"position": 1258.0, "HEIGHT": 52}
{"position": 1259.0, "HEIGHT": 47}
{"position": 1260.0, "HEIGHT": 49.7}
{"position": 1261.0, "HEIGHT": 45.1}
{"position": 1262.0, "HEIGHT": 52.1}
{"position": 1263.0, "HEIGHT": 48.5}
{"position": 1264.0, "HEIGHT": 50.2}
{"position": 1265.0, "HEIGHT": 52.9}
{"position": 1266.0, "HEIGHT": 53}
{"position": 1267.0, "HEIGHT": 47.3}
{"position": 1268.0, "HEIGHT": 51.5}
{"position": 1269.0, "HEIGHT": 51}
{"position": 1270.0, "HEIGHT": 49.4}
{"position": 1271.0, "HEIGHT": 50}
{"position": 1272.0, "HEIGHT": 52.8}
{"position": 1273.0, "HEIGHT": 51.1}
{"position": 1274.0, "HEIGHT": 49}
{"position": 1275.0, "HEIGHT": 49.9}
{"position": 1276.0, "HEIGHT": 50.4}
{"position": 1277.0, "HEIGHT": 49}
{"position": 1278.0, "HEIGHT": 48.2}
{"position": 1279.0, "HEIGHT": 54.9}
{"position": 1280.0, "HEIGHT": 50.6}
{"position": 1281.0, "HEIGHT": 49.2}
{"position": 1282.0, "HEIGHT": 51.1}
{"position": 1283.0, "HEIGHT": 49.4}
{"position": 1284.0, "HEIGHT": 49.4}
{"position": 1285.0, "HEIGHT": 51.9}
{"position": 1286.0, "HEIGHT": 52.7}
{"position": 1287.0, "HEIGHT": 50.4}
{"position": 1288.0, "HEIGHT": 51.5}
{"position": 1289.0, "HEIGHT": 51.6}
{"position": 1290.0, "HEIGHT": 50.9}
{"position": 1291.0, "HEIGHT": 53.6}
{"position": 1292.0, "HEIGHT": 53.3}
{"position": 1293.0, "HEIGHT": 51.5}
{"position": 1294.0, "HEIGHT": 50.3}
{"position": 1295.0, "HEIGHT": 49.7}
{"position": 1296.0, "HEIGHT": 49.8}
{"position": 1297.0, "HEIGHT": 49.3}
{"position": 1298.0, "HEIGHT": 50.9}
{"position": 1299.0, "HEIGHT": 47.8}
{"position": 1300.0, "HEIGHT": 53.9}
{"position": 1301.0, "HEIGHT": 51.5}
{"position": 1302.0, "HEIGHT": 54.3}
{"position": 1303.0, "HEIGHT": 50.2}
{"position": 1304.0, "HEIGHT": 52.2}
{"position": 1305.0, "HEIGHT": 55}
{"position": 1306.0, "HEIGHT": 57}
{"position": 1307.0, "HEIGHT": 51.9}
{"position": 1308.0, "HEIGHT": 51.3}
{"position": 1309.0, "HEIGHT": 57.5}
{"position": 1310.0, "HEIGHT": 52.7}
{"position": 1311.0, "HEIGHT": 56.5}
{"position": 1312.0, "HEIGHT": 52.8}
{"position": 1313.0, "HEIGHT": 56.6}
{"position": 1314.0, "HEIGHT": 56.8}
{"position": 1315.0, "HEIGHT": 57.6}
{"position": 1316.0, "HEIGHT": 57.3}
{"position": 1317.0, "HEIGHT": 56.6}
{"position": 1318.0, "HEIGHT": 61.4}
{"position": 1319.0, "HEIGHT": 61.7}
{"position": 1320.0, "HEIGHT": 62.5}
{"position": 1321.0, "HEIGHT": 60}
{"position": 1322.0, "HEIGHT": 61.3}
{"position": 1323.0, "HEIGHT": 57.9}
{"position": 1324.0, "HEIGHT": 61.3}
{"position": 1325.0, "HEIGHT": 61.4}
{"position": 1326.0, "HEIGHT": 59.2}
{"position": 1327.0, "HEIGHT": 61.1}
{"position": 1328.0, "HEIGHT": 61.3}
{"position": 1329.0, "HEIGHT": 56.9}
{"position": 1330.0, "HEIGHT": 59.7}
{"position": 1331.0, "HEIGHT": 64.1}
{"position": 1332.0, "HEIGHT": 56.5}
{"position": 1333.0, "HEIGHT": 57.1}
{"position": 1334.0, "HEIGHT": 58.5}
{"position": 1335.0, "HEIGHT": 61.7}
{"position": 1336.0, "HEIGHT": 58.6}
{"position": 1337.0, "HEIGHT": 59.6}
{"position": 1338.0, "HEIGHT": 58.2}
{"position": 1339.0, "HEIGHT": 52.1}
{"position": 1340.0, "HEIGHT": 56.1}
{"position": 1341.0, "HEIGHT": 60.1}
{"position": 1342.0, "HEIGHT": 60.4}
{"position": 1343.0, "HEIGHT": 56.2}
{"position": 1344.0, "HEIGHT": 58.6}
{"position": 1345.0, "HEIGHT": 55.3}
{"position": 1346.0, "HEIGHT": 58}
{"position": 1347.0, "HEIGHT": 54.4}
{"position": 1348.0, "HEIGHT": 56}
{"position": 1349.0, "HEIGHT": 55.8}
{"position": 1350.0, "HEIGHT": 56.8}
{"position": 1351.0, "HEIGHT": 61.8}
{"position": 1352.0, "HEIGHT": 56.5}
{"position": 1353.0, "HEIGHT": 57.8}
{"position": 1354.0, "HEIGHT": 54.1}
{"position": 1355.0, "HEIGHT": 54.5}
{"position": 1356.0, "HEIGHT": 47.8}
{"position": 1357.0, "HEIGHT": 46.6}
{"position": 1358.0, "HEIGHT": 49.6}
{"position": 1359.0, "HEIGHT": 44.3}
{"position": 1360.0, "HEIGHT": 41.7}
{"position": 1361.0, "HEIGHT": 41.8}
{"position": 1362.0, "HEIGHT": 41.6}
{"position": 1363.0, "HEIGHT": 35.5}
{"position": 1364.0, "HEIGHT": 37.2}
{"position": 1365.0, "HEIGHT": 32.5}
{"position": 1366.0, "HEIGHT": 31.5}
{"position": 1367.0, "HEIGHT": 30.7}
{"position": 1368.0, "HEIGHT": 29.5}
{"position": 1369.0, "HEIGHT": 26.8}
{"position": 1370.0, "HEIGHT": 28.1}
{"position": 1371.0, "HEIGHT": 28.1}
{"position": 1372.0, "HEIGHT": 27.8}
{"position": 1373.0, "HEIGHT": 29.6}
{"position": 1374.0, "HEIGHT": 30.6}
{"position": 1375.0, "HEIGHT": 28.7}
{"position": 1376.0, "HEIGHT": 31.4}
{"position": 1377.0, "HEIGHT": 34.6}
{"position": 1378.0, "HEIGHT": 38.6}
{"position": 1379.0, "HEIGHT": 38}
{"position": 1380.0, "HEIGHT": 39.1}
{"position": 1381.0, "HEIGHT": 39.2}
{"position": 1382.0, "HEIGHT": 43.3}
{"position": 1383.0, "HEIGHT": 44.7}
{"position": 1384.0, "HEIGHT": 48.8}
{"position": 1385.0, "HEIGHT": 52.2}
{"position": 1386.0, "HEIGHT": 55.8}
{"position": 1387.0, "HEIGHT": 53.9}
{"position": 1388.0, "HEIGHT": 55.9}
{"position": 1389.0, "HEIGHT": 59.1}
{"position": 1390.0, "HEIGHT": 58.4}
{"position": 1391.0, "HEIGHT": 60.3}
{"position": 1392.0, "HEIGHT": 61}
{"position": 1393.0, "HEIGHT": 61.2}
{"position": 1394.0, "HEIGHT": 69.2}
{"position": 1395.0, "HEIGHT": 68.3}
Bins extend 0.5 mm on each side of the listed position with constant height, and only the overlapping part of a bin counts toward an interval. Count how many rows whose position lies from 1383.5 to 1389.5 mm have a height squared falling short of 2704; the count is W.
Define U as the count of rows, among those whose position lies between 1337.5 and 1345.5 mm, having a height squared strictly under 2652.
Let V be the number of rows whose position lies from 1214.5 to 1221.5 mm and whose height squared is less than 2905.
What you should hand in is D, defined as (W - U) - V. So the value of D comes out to -3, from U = 0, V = 4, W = 1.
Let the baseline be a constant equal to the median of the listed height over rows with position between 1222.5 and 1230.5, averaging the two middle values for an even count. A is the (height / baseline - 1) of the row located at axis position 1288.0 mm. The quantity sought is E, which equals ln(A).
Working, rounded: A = 0.00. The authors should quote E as -6.94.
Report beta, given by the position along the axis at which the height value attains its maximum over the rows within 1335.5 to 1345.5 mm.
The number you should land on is 1342.0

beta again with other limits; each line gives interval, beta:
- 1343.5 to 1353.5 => 1351.0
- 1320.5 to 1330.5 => 1325.0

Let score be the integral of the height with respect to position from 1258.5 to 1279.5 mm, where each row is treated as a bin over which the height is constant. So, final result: 1053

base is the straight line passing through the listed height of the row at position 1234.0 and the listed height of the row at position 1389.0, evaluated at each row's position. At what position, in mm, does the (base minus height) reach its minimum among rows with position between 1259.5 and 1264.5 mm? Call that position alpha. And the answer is 1262.0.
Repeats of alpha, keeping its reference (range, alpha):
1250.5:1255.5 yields 1252.0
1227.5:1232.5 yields 1232.0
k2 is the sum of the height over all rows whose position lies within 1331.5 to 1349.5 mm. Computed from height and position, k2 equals 1033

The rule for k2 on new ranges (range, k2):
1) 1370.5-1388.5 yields 720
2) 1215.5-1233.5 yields 942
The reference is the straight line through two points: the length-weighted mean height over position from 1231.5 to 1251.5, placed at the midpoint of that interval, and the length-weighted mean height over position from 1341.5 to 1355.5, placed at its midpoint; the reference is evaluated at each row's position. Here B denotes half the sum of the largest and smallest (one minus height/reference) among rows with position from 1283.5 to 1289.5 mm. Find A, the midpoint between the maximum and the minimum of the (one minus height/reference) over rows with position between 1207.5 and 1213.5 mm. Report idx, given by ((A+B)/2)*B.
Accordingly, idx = 0.001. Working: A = -0.04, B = 0.06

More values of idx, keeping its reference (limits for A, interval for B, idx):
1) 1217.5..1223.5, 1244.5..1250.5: 0.000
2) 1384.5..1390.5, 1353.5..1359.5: 0.012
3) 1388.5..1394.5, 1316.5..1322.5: 0.005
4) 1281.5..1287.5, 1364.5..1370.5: 0.133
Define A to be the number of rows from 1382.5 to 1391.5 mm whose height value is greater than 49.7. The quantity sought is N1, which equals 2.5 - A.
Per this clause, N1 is -4.5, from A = 7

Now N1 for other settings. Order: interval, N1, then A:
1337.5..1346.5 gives -6.5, 9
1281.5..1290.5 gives -4.5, 7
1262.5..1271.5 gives -3.5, 6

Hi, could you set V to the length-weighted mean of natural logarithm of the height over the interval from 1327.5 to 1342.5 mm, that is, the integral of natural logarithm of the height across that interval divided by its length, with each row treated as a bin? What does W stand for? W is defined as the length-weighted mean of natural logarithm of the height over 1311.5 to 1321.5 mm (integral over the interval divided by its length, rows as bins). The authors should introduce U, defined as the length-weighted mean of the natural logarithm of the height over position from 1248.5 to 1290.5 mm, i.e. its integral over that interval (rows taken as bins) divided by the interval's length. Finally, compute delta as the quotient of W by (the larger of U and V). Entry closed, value 0.998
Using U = 3.93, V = 4.07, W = 4.06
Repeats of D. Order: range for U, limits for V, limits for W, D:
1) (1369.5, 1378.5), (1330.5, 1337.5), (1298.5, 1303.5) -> -6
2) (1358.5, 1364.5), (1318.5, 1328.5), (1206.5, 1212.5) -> -5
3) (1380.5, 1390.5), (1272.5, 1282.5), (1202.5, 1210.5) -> -9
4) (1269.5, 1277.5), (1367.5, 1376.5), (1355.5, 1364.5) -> -7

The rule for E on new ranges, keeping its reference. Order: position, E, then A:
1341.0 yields -1.78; 0.17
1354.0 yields -2.97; 0.05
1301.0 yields -6.94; 0.00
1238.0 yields -2.86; 0.06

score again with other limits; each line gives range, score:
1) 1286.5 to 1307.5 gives 1087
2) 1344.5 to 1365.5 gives 1040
